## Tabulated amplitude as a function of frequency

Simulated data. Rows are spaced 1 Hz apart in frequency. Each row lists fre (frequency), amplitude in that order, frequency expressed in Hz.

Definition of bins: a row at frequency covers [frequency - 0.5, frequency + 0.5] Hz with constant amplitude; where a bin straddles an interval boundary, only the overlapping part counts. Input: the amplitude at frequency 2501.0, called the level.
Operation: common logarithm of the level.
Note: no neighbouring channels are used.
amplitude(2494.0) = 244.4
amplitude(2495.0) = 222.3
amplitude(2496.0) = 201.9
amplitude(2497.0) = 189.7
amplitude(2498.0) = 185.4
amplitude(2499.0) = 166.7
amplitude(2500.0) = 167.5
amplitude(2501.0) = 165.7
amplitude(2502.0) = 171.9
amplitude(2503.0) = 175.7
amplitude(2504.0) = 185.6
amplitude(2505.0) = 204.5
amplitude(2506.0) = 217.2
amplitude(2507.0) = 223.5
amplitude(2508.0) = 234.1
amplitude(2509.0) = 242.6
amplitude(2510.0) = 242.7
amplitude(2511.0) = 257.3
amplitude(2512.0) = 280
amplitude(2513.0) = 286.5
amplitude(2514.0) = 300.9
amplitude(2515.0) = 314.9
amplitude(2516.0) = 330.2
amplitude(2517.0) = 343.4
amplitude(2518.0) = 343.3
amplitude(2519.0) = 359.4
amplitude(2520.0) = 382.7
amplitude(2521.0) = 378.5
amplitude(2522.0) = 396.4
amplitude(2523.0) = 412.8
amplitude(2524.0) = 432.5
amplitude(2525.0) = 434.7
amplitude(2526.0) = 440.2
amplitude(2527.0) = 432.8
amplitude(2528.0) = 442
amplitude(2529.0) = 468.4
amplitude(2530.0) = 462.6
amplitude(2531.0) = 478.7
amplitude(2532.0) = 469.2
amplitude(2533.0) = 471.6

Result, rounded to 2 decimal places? 2.22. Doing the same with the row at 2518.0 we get 2.54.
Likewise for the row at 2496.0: 2.31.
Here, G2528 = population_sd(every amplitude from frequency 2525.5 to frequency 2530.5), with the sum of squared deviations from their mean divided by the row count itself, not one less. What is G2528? 14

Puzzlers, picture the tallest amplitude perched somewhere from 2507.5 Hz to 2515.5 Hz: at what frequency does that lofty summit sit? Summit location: 2515.0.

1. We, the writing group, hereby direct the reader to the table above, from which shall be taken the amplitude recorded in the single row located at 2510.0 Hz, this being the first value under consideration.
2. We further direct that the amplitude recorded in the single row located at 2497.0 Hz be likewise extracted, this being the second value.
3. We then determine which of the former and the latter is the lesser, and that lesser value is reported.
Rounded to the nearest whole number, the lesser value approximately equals 190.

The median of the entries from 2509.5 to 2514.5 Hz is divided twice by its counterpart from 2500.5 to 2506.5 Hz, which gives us 0.0086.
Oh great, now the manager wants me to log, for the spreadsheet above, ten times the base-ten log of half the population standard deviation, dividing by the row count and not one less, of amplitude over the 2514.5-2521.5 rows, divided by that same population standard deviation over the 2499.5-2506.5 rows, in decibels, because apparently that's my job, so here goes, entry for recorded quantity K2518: -2.0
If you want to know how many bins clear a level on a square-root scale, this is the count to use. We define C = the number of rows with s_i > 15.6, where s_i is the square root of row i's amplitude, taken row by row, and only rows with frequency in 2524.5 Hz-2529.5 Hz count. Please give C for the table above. 5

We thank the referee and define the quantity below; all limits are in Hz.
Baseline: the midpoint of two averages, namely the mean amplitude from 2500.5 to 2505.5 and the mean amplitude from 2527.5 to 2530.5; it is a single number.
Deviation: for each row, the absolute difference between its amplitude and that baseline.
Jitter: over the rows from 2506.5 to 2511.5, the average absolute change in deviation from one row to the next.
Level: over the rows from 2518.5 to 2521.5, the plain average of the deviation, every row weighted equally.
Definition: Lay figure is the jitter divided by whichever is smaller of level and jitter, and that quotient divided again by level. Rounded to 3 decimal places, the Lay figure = 0.018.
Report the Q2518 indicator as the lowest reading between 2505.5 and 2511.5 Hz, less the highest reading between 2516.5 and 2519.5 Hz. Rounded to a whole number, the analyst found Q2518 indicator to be -142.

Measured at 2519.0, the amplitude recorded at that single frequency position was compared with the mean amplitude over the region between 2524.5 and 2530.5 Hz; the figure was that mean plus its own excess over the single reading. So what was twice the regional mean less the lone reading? 534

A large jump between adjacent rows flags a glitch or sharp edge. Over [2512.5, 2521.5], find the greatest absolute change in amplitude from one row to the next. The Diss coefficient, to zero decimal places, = 23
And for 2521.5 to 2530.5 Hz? 26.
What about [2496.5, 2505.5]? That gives 19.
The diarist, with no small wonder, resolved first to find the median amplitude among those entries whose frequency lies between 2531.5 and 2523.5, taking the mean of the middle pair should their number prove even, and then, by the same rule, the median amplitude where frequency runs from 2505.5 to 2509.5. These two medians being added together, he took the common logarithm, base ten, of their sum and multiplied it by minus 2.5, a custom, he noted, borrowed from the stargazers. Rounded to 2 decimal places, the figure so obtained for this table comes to -7.07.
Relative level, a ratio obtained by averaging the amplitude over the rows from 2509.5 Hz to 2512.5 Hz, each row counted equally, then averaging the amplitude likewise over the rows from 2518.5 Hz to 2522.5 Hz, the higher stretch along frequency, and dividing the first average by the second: 0.69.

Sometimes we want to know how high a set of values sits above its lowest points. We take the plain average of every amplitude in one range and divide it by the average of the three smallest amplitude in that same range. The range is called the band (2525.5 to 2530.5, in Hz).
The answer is 1.02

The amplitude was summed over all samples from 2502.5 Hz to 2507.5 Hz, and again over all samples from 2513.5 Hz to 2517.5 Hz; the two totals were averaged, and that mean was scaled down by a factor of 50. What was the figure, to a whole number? 23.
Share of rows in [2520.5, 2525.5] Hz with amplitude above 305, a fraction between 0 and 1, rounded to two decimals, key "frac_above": 1.00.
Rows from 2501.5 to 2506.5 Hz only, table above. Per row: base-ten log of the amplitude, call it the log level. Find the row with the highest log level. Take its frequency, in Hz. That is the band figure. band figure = 2506.0 Hz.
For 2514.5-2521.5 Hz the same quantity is 2520.0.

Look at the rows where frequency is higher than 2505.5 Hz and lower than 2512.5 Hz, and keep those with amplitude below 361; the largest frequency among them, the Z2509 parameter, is 2512.0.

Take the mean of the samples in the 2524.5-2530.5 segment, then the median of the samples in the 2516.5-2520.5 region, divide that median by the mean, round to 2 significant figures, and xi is 0.79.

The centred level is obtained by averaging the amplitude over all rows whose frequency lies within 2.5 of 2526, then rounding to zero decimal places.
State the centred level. 436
